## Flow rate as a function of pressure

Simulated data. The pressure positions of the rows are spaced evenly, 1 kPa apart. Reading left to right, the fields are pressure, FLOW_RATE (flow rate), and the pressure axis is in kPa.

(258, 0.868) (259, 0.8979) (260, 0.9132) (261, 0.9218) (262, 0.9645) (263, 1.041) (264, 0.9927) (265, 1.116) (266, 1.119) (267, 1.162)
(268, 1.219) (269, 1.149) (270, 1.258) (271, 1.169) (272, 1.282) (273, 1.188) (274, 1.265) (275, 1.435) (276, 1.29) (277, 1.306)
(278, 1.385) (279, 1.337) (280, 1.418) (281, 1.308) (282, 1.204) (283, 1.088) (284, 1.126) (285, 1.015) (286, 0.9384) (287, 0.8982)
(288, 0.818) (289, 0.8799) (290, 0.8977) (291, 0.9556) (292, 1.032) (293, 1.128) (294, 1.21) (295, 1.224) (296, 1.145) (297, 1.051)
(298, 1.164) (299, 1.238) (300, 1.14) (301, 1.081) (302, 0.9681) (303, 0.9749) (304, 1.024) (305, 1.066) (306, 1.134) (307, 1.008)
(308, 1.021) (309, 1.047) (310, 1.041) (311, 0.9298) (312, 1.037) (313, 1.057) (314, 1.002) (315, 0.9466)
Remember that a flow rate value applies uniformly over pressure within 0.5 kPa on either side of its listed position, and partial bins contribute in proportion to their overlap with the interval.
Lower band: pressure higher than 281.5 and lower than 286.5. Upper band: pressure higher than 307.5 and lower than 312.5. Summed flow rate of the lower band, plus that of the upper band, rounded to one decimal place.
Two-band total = 10.4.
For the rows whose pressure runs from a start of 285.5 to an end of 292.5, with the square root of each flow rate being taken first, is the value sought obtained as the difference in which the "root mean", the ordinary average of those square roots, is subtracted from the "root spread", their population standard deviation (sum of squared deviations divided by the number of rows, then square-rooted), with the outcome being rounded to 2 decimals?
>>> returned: -0.92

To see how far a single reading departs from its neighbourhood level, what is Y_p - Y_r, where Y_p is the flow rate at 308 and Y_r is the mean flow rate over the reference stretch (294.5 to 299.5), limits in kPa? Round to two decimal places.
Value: -0.14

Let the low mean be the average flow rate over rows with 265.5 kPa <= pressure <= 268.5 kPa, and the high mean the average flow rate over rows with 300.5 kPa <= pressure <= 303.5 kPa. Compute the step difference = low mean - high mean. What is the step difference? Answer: 0.16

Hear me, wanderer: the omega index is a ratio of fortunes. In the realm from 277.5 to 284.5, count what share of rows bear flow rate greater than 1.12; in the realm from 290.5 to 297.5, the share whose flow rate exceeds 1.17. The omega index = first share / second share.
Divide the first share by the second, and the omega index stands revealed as 3.0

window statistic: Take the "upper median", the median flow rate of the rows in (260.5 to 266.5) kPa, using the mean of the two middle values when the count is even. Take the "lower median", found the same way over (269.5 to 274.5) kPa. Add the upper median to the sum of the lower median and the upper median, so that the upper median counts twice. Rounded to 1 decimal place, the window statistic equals 3.3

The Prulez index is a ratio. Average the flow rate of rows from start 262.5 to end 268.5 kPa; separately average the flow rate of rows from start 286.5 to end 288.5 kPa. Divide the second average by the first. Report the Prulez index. 0.77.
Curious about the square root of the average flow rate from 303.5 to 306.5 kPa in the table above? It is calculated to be 1.04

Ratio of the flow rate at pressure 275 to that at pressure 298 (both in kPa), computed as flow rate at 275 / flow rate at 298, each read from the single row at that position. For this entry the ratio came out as 1.23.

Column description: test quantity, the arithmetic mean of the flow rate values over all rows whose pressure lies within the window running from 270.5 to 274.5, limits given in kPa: 1.23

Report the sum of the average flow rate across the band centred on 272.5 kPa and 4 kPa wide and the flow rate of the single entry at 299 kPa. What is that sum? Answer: 2.5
